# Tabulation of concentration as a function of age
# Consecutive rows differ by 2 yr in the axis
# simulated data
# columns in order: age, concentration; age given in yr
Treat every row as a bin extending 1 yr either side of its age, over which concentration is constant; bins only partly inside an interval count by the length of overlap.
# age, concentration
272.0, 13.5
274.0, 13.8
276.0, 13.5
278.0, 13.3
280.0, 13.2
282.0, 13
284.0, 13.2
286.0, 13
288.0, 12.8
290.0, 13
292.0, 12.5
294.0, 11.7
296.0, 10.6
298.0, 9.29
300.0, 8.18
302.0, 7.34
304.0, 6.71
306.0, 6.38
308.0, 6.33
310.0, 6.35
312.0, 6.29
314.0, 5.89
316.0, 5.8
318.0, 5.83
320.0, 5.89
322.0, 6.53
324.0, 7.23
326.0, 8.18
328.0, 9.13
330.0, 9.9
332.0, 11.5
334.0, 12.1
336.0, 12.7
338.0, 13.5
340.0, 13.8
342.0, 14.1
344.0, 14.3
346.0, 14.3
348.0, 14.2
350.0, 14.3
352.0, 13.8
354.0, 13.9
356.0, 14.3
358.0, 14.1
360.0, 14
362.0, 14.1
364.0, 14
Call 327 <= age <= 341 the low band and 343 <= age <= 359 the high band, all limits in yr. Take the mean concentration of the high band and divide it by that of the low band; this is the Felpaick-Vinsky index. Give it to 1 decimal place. 1.2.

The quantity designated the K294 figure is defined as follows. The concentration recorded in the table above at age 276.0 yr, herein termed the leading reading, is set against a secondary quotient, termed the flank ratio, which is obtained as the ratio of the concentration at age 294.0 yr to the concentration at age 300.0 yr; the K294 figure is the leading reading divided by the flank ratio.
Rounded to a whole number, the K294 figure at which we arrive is 9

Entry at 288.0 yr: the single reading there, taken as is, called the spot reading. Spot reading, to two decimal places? 12.80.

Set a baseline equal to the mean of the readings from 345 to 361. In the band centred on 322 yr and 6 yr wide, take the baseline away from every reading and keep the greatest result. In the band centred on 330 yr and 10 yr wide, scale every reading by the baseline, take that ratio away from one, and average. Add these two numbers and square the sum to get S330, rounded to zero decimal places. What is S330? 44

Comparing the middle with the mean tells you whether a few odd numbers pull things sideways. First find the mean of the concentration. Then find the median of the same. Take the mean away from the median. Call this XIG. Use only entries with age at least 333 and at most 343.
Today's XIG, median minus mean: 0.26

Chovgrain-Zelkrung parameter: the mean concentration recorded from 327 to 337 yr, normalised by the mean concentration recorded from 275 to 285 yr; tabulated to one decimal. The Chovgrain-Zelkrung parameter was 0.8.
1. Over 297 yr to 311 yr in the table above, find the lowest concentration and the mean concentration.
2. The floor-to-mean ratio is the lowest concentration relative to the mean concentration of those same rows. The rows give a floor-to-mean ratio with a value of 0.88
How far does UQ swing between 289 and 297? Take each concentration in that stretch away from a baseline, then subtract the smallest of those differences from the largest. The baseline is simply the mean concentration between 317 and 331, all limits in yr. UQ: 2.4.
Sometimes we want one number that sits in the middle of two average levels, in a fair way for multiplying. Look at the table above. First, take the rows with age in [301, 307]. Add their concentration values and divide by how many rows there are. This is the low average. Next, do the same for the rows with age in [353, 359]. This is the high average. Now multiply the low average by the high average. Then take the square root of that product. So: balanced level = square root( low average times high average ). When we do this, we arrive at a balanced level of 10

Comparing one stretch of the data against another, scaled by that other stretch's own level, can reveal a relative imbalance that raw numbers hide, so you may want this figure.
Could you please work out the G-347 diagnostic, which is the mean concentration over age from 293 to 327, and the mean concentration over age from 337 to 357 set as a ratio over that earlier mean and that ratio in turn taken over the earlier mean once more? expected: 0.26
